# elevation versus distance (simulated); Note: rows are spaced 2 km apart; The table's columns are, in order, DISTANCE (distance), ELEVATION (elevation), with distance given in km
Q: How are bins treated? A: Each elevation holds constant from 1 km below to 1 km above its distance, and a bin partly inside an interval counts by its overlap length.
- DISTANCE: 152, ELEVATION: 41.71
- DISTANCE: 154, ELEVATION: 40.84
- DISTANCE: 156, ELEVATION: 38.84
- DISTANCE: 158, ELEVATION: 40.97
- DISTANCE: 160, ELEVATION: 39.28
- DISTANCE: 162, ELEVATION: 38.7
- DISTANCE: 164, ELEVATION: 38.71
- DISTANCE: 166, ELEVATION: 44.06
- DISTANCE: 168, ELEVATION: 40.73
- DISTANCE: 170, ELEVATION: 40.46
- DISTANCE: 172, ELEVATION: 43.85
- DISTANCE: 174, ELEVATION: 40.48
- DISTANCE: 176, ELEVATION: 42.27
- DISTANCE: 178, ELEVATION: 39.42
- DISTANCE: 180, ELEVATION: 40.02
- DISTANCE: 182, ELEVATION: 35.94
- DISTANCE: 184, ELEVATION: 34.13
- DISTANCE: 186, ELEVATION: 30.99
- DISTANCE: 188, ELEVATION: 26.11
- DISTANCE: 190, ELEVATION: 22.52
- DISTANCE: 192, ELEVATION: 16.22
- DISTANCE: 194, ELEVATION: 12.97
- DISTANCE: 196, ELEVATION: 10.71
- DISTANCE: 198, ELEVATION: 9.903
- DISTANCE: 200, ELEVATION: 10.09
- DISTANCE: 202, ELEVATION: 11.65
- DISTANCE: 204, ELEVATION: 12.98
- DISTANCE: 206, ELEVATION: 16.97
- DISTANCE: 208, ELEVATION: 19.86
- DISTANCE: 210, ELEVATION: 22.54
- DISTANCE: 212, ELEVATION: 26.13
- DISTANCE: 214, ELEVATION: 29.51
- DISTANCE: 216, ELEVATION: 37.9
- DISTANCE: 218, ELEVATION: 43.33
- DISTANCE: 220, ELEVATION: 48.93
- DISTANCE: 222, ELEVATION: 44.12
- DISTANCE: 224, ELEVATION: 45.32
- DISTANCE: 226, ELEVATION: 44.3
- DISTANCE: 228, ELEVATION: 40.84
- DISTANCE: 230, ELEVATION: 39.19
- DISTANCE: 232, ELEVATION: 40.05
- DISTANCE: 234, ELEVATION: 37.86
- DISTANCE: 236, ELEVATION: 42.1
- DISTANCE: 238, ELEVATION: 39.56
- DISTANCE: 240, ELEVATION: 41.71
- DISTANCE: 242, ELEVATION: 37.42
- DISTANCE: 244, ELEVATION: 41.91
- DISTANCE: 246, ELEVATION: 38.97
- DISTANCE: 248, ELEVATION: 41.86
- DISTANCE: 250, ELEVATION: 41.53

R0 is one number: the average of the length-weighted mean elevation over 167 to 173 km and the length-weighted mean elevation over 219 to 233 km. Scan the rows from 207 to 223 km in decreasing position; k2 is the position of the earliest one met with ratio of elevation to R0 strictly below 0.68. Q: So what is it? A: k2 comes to 212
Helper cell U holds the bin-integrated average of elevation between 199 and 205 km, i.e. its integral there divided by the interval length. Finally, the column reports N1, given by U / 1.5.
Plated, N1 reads 8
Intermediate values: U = 12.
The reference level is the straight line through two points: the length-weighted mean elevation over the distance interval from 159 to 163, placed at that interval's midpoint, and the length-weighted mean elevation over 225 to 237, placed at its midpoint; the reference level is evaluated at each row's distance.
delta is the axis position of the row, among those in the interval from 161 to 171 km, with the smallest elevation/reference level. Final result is 164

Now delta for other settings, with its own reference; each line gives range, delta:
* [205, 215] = 206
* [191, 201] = 198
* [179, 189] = 188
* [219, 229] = 228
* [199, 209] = 200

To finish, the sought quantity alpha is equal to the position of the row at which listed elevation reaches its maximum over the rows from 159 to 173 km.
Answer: 166 km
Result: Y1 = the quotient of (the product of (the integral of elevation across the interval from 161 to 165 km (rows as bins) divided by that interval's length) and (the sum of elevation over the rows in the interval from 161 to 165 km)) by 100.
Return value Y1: 30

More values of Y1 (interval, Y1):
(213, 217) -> 23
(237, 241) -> 33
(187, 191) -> 12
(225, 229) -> 36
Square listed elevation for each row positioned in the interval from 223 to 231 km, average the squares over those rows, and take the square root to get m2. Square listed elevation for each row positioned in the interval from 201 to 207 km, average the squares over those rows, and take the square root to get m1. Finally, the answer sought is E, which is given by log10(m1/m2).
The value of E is -0.5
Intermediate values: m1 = 14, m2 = 42.5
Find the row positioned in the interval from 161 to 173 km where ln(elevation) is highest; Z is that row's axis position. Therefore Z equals 166 km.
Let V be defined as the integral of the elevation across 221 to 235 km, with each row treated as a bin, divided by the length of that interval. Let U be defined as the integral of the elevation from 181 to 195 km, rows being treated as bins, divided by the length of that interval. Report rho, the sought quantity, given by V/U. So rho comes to 1.6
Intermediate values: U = 26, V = 42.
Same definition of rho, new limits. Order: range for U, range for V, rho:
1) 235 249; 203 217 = 0.6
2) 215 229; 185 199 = 0.4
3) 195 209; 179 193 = 2.2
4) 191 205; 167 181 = 3.4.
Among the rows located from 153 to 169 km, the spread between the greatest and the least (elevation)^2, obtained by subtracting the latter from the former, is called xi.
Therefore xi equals 444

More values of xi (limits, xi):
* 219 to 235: 961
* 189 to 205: 409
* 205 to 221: 2106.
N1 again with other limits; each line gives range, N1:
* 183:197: 15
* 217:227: 30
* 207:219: 20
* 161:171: 27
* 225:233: 27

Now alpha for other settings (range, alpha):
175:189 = 176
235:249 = 236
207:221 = 220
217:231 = 220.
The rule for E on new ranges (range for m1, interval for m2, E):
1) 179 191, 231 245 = -0.1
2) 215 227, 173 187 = 0.1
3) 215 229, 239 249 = 0.0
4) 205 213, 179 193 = -0.1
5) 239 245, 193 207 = 0.5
